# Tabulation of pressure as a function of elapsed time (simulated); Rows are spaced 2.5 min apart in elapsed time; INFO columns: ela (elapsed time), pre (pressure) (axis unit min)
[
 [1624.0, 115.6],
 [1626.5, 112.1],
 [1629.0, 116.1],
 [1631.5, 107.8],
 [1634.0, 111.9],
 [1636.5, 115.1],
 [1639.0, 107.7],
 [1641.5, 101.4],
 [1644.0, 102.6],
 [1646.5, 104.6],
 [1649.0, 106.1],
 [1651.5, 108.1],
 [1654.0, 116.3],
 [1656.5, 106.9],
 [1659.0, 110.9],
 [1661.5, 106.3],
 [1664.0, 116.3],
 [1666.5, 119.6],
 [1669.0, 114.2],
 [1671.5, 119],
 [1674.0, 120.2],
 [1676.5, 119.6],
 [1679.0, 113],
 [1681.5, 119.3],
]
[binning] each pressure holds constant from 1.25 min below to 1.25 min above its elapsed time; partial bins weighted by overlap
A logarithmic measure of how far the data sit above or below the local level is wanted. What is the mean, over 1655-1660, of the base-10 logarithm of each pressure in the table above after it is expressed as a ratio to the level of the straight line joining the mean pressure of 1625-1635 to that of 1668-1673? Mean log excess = -0.024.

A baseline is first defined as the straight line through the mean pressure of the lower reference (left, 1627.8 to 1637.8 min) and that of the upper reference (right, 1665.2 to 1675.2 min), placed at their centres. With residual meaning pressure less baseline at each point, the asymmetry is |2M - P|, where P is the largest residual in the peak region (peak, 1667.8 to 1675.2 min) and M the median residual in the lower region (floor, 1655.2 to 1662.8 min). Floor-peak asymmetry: 20.0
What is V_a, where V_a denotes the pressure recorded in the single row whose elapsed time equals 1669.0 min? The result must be 114.2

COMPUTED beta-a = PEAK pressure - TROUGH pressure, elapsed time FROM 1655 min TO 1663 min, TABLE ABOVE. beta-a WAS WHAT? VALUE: 4.6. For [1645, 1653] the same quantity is 3.5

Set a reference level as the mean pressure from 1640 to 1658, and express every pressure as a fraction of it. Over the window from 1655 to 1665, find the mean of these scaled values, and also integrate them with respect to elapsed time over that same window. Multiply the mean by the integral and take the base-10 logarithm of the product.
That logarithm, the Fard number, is 1.028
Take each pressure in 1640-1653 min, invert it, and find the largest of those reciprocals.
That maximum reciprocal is 0.0099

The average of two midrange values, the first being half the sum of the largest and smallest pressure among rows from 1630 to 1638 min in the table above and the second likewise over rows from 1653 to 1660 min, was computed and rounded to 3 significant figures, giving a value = 112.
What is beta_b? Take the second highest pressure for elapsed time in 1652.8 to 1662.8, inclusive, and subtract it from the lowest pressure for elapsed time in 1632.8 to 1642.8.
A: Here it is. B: -9.5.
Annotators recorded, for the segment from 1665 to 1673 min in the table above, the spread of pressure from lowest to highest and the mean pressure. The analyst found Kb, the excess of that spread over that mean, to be -112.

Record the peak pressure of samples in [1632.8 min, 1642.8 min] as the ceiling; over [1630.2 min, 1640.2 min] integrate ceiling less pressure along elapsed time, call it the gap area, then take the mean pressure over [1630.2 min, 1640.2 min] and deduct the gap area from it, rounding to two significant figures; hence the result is 66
